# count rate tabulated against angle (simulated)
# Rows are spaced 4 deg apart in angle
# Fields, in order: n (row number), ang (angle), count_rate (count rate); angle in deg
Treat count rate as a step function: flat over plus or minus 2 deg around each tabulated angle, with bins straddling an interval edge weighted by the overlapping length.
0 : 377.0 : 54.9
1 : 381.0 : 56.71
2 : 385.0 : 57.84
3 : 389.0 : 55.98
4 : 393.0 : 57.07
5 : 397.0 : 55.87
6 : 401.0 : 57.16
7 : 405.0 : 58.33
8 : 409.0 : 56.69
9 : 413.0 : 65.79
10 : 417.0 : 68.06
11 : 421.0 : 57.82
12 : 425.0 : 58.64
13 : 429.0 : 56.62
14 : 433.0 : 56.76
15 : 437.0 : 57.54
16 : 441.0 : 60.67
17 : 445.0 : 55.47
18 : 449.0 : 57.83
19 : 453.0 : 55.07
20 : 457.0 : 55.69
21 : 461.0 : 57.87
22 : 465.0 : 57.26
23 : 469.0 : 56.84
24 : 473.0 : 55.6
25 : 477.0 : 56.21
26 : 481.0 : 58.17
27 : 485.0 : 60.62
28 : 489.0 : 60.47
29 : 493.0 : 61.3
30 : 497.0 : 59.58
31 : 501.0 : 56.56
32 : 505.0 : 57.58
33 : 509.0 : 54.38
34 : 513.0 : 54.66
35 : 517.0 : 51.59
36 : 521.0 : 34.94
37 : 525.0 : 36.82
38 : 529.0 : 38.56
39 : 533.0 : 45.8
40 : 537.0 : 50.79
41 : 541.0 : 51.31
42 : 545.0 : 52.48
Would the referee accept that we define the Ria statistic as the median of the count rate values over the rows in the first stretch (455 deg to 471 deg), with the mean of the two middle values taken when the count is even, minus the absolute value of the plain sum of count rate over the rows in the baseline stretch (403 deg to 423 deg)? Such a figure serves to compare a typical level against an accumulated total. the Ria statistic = -250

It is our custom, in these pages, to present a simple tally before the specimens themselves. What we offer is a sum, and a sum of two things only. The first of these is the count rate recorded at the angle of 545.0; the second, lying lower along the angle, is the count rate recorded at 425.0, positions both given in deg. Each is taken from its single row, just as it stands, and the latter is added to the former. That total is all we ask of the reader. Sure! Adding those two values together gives 111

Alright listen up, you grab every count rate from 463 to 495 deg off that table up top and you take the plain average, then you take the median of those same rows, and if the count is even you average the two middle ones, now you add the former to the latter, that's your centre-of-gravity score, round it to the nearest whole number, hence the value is 116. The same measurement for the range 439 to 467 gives 114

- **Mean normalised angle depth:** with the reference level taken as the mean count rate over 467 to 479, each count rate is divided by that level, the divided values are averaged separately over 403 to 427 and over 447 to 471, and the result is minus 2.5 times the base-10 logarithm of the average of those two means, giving -0.049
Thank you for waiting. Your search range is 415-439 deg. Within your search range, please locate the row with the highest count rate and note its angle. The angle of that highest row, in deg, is 417.0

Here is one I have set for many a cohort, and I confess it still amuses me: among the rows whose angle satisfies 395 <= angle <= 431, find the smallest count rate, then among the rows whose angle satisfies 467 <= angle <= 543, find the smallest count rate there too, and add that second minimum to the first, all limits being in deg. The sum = 91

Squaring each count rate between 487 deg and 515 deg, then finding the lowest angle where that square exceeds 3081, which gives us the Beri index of 489.0 deg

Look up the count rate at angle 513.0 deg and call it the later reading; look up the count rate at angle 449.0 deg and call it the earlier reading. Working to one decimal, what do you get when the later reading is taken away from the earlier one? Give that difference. 3.2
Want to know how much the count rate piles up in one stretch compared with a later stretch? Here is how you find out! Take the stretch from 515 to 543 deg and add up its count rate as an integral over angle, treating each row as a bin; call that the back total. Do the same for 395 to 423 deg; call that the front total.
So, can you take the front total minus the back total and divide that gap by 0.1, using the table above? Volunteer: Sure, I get 4396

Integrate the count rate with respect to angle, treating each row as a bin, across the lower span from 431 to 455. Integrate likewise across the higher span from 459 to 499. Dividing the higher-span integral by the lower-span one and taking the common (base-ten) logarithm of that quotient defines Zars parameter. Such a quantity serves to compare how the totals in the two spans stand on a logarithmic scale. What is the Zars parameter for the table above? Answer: 0.2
